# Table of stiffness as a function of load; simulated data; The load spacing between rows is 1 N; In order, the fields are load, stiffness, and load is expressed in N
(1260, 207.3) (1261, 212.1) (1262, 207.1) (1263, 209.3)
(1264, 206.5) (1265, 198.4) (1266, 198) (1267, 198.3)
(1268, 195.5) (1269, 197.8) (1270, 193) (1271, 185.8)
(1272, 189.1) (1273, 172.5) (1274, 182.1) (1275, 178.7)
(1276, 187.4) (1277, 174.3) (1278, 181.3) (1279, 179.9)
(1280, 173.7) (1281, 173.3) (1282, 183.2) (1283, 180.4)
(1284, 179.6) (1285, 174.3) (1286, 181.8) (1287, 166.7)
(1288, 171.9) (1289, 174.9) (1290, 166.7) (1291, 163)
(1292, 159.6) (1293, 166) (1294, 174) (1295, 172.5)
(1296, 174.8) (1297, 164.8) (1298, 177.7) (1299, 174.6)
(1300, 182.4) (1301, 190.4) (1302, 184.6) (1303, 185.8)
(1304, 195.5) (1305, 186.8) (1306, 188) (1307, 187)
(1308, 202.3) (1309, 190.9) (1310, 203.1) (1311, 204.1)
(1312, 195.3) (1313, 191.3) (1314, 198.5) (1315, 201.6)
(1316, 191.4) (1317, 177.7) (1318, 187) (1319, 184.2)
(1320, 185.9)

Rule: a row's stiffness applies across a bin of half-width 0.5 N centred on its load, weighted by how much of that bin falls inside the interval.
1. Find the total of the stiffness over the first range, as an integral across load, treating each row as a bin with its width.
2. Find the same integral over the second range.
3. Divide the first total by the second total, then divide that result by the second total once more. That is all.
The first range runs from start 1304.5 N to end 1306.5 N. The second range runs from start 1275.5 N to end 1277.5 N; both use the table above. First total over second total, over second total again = 0.0029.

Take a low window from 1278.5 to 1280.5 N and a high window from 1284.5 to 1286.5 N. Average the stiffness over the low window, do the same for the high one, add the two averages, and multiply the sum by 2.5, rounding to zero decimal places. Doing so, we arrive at 887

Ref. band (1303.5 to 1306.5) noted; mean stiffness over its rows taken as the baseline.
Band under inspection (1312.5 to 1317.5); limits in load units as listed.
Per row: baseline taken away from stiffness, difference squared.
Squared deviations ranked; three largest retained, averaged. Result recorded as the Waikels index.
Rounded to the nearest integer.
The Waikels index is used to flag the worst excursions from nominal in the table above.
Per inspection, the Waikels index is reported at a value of 119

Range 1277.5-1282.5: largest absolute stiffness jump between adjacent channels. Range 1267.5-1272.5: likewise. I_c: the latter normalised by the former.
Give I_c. 0.73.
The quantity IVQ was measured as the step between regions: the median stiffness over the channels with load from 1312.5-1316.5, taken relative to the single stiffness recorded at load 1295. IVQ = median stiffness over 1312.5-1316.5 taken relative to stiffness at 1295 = 22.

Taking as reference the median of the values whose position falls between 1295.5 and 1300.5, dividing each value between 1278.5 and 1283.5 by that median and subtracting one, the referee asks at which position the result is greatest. 1282 N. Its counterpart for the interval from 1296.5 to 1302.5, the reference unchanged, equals 1301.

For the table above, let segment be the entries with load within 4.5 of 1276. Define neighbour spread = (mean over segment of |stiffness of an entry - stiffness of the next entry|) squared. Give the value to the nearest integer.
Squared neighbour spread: 68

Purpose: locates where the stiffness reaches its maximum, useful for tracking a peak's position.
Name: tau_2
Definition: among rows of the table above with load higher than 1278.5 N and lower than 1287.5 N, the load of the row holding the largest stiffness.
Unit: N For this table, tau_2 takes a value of 1282 N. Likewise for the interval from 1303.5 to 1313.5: 1311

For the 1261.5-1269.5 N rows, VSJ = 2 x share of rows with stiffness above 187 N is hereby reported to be 2.0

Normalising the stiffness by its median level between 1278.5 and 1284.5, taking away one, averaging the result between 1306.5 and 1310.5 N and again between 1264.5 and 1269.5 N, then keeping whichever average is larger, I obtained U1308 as 0.10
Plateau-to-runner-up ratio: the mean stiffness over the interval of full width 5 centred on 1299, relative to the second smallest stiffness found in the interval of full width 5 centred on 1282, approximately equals 1.02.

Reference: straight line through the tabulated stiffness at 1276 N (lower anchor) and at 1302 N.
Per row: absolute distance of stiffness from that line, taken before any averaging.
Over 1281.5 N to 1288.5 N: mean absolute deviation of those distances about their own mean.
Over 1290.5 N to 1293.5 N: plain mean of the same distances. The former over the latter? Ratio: 0.214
